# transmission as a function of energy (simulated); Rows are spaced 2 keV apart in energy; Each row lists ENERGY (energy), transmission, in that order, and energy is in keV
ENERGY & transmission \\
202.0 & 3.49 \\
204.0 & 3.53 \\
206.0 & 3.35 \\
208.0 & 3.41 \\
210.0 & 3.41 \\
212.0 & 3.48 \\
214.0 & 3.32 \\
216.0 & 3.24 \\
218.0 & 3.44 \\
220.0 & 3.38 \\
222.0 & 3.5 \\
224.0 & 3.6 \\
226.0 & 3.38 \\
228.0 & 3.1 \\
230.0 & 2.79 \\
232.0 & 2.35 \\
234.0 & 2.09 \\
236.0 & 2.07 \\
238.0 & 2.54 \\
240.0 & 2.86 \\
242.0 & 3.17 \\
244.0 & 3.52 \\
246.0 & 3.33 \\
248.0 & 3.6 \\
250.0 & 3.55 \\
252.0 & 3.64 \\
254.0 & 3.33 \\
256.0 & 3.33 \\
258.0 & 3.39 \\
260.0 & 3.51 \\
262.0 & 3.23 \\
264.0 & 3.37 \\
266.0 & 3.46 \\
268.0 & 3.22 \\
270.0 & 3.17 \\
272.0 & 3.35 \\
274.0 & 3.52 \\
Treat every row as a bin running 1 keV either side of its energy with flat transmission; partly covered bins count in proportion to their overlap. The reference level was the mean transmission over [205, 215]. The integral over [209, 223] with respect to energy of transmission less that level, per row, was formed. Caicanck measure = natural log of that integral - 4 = -7.7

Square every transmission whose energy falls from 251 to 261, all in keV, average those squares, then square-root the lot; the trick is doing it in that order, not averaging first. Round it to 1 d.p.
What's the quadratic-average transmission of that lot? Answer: 3.4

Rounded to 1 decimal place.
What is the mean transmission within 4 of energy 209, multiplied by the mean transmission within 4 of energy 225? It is 11.6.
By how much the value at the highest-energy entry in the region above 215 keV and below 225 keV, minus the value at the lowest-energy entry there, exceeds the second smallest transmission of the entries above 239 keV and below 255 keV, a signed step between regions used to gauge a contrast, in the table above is -2.8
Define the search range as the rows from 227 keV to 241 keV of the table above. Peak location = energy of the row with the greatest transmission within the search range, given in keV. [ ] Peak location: 228.0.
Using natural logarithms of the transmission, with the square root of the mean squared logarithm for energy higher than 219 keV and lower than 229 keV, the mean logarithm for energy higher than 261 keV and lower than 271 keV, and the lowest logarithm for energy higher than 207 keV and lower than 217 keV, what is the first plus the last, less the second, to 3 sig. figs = 1.21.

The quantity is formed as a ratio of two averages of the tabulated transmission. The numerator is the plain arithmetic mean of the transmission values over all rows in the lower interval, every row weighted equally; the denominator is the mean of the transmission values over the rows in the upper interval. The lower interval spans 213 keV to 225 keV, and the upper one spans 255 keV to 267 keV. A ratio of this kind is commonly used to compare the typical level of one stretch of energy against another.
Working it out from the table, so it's 1.01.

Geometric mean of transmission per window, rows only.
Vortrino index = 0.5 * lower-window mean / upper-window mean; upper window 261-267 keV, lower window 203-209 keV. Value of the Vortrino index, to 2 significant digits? 0.51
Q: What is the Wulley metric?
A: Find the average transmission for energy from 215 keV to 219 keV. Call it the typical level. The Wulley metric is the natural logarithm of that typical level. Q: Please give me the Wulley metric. 1.21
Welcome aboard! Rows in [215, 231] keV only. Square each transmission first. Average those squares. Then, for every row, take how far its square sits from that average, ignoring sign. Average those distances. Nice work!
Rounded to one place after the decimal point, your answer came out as 1.3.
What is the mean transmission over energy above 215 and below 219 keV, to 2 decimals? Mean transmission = 3.34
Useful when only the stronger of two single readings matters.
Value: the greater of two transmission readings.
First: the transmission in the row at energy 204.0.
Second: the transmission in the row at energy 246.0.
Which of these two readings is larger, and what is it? 3.53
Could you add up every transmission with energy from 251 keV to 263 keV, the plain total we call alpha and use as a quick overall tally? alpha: 20.4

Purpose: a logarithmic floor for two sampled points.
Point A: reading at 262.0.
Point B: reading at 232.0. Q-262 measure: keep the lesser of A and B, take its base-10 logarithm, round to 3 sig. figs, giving 0.371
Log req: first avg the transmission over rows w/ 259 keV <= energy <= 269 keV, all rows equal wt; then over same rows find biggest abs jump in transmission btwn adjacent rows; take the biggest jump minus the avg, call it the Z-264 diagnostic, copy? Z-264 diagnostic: -3.08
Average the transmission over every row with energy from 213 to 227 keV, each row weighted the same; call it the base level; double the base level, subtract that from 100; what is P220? 93.2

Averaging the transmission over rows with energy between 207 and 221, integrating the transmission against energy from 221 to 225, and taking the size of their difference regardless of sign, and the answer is 11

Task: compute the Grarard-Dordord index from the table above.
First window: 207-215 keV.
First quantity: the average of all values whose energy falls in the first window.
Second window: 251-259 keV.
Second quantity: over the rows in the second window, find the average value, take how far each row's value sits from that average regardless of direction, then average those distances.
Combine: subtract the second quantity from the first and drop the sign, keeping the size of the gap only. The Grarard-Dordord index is 3.30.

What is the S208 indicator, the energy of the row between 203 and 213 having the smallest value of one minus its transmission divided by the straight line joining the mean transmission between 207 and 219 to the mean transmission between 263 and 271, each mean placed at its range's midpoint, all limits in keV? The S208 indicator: 204.0 keV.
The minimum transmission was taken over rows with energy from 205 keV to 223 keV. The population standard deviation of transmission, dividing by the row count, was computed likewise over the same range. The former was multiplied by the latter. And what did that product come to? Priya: 0.2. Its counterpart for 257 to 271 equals 0.4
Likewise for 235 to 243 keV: 0.8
